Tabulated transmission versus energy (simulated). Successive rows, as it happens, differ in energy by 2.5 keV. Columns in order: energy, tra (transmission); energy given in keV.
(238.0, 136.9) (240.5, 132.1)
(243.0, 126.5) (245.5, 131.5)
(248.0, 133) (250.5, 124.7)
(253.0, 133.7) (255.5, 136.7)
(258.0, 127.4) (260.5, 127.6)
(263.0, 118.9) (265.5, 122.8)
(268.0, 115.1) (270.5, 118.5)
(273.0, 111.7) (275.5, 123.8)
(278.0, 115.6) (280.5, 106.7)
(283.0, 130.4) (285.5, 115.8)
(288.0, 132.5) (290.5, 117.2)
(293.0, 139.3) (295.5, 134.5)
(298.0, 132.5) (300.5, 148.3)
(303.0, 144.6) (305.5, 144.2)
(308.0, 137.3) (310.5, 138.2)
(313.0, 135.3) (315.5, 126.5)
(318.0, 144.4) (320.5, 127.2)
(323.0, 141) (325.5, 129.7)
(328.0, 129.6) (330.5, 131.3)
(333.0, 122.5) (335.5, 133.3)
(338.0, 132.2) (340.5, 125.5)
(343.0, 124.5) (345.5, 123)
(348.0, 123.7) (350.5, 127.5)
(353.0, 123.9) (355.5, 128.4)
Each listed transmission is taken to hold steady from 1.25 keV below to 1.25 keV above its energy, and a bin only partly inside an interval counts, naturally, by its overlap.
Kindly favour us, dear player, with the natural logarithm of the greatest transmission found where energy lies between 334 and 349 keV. 4.89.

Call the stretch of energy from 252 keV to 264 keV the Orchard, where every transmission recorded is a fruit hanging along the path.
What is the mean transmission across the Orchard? 129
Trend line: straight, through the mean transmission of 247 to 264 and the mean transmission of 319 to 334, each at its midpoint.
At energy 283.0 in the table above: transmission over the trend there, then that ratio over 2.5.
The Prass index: 0.40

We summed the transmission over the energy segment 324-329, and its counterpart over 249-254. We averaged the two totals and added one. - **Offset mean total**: 260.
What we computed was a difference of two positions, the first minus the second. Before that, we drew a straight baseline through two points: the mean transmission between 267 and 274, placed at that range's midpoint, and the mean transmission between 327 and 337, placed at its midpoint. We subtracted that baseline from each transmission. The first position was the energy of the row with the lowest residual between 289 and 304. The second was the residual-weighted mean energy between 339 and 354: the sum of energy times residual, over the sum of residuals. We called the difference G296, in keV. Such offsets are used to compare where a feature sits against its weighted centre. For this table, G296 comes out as -56.7 keV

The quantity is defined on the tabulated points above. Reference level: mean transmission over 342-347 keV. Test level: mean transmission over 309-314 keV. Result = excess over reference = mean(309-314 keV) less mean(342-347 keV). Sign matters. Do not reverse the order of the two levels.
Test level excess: 13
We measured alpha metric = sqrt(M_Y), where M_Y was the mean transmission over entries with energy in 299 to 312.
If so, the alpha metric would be 11.9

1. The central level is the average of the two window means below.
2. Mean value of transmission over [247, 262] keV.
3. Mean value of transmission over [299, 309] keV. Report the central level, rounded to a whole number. 137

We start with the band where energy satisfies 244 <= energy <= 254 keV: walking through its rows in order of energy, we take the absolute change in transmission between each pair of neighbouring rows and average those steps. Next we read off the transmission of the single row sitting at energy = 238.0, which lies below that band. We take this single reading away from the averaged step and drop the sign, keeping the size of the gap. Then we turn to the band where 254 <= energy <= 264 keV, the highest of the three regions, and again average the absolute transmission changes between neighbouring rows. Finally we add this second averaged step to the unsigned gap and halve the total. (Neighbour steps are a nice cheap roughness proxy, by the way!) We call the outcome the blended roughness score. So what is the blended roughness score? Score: 68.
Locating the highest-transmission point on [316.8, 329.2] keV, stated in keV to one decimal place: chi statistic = 318.0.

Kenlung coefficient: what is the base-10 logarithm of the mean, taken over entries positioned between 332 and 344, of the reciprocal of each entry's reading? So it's -2.11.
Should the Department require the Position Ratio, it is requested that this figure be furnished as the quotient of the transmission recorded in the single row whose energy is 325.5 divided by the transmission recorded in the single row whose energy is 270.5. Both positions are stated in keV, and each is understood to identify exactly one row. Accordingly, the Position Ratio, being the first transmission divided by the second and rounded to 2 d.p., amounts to 1.09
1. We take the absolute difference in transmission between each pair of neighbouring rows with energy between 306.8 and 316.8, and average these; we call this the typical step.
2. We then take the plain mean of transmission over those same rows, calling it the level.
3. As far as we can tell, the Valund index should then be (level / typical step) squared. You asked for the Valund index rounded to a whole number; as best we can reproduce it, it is 1023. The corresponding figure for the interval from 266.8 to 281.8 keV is 214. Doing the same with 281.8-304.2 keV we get 125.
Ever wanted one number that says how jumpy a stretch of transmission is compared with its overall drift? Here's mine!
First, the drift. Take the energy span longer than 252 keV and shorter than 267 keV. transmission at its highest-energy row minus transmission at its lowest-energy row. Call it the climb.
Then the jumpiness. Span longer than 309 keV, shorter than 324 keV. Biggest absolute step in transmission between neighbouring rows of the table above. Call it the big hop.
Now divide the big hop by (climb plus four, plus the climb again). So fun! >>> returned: -1.0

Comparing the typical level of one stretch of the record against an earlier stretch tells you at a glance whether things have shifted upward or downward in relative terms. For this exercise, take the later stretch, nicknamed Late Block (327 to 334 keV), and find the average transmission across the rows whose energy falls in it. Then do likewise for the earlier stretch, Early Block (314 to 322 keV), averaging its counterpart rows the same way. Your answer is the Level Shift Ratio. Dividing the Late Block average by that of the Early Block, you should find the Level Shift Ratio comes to 0.96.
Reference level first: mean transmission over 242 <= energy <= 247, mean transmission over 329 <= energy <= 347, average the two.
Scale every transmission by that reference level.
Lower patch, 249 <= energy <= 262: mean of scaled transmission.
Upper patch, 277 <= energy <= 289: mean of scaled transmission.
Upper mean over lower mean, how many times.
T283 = 0.92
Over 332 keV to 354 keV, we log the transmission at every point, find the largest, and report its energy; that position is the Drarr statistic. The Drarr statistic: 335.5 keV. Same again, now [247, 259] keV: 255.5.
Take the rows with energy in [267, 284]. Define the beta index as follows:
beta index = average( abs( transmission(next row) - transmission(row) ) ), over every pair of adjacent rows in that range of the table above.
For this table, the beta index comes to 10.5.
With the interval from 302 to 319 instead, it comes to 6.3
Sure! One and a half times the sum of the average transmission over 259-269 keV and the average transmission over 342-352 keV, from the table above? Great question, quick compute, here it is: 369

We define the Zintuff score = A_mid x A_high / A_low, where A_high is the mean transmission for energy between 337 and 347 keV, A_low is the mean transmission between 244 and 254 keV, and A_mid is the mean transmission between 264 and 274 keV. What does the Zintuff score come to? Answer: 113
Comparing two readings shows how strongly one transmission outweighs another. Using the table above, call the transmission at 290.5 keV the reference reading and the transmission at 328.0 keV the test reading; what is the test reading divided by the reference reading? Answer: 1.11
